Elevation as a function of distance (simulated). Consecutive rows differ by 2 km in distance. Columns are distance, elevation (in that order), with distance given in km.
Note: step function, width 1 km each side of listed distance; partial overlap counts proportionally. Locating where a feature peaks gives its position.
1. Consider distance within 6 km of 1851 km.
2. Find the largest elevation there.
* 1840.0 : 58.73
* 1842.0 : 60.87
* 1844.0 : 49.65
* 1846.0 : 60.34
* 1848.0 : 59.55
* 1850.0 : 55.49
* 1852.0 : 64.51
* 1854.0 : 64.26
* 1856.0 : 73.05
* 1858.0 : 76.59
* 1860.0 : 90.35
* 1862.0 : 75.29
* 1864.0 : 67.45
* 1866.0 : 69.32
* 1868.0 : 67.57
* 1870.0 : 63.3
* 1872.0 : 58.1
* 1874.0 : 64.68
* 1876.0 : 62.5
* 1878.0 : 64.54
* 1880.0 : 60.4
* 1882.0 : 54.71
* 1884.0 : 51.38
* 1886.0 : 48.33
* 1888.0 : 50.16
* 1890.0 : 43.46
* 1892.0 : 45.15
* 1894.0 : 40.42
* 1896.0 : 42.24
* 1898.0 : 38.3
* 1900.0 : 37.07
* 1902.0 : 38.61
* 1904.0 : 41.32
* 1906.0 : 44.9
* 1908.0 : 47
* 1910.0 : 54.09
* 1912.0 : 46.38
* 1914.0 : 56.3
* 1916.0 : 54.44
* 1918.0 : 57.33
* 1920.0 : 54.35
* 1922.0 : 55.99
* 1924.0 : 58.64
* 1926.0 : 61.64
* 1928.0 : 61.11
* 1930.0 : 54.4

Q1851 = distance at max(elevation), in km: 1856.0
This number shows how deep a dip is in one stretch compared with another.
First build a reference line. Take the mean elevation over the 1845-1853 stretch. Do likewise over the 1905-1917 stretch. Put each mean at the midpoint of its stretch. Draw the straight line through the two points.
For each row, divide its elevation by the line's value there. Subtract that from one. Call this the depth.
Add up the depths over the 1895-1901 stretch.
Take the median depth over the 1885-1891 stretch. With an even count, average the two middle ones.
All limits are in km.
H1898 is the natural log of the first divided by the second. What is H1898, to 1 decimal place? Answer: 1.9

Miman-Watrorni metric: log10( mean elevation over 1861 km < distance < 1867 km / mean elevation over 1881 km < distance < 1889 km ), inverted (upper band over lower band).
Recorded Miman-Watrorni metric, -0.14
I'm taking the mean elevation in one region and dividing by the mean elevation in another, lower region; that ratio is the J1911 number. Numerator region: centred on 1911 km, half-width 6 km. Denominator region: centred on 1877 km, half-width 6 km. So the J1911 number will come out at 0.83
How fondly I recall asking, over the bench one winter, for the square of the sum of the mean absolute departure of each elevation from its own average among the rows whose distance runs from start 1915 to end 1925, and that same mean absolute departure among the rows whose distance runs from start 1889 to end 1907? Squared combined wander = 15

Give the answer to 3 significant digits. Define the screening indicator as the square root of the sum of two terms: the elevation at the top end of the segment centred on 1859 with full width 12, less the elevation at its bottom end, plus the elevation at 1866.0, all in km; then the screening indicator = 8.52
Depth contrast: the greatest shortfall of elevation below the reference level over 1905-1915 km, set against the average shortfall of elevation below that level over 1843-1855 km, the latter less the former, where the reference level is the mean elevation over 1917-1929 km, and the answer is -14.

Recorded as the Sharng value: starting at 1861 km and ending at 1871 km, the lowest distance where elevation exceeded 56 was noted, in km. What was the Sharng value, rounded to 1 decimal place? 1862.0 km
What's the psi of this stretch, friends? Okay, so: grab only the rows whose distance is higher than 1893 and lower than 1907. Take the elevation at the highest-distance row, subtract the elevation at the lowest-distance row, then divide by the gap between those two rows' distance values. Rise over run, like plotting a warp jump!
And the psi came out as 0.37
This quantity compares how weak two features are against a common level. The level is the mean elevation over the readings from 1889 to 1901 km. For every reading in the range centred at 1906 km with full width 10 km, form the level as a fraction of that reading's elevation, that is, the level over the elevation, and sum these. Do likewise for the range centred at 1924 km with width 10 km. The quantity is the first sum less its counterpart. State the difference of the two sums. 1.1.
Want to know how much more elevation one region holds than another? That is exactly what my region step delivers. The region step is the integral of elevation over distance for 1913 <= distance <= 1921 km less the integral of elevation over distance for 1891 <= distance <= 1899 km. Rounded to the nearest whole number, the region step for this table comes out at 113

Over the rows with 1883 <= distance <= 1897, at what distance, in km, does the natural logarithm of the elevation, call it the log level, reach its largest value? 1884.0 km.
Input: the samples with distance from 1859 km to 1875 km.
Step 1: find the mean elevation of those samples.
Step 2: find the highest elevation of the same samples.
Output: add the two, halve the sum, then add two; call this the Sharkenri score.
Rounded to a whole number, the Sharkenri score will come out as 82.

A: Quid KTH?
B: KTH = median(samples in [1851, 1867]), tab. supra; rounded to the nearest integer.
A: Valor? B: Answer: 71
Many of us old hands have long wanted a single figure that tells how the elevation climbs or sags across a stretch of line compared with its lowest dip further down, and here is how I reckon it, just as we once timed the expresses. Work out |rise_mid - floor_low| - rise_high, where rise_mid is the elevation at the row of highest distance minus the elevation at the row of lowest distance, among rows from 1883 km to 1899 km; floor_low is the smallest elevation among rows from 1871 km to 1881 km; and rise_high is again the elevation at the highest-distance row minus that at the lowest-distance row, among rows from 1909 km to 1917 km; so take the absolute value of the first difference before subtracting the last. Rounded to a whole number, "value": 71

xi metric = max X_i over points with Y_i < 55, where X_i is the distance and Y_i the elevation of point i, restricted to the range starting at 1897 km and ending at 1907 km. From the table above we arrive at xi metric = 1906.0 km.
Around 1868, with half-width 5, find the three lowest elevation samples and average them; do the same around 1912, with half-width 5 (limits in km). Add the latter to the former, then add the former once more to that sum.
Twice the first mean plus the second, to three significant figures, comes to 175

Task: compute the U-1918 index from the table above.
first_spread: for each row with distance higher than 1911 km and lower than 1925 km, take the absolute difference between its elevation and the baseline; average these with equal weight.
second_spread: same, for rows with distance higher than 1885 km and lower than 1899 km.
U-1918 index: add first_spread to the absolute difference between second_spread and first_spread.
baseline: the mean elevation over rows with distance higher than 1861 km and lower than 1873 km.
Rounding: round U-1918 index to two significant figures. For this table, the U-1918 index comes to 23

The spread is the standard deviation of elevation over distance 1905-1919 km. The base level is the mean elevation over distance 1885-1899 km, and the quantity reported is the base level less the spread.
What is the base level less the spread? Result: 39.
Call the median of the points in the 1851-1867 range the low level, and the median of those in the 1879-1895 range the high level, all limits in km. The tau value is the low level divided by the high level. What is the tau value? 1.45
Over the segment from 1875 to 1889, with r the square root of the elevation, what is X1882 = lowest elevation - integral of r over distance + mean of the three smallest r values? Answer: -49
